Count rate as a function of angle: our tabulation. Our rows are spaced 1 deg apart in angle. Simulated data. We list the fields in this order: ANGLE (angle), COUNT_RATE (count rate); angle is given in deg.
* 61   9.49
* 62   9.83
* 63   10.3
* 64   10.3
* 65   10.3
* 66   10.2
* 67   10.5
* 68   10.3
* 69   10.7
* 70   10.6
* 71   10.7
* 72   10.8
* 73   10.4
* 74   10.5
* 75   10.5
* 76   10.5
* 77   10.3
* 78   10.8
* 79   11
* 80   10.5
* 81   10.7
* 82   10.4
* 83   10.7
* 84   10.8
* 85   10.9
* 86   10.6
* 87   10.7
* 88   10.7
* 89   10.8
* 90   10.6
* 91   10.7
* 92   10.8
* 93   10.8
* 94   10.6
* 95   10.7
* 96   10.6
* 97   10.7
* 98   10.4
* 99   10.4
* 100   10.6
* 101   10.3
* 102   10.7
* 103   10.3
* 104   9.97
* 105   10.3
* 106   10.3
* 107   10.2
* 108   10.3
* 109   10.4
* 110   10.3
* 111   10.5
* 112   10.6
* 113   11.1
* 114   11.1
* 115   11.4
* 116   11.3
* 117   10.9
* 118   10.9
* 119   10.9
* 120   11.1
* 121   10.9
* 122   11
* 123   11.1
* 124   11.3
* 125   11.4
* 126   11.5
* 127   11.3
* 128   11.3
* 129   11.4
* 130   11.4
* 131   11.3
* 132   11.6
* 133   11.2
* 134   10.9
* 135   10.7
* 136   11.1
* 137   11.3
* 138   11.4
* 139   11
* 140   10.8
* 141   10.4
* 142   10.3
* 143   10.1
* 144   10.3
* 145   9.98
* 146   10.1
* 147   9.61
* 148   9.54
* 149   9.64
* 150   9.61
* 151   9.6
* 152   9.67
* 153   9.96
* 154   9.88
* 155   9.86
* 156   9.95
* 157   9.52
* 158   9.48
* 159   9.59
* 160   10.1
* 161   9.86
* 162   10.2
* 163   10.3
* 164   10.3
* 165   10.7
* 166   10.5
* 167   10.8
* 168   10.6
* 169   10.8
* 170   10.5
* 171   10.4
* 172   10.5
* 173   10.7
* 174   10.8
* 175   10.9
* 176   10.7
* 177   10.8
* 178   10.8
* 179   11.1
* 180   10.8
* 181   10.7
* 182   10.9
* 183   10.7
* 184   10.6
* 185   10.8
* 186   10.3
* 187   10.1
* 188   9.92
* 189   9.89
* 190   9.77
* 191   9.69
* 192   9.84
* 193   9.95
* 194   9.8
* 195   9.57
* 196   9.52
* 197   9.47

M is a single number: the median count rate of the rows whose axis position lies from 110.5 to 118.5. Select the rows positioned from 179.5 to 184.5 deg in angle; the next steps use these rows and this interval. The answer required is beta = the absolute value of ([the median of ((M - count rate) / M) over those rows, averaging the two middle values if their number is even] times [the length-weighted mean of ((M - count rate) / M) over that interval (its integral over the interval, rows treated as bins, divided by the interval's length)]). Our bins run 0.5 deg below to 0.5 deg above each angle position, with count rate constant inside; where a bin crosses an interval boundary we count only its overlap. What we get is 0.0006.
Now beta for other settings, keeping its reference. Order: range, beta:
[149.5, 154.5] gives 0.0138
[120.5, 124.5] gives 0.0000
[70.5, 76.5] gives 0.0018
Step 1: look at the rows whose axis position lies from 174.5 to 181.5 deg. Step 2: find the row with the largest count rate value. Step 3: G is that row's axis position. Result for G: 179 deg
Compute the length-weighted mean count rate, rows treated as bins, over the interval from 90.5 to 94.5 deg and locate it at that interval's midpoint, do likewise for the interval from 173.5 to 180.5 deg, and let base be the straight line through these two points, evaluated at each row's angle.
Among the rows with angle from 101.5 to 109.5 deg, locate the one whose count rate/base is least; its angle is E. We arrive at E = 104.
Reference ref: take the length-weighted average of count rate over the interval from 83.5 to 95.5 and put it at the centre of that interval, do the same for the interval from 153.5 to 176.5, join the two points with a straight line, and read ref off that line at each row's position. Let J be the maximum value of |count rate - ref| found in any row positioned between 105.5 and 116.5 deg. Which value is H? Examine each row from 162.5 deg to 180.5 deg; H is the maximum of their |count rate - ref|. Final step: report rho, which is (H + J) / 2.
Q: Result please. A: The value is 0.85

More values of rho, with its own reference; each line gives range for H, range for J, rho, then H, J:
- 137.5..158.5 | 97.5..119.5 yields 0.88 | 0.95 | 0.8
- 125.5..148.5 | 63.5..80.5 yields 0.89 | 1.11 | 0.7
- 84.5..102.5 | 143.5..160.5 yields 0.61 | 0.36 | 0.9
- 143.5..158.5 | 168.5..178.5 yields 0.76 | 0.86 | 0.7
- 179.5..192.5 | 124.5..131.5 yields 0.84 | 0.69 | 1.0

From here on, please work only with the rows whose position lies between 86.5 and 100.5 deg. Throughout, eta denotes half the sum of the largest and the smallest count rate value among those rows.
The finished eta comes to 10.6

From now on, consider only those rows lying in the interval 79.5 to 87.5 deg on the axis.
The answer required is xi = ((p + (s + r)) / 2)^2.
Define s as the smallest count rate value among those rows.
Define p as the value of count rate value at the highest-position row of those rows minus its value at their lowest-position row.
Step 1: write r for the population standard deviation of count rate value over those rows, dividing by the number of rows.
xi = 28.9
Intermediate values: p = 0.20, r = 0.149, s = 10.4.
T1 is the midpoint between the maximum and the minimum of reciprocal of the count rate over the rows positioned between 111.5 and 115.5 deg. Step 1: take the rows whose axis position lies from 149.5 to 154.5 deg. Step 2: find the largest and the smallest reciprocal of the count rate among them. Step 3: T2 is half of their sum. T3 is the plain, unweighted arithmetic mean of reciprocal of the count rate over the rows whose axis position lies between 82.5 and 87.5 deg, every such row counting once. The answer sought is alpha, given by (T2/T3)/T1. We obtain 12.1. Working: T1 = 0.091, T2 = 0.102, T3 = 0.093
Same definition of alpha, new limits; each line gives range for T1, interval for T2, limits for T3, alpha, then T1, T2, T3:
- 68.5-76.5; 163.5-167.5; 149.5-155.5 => 9.8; 0.094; 0.095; 0.102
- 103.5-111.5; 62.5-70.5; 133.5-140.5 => 10.8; 0.098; 0.096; 0.091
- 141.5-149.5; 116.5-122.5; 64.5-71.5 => 9.4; 0.101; 0.091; 0.096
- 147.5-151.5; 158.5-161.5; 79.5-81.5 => 10.3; 0.104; 0.102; 0.094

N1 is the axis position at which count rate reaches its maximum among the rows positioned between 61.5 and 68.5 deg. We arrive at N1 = 67 deg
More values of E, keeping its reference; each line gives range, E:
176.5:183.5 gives 183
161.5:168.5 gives 162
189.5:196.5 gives 196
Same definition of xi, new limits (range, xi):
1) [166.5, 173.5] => 27.3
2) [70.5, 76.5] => 26.7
